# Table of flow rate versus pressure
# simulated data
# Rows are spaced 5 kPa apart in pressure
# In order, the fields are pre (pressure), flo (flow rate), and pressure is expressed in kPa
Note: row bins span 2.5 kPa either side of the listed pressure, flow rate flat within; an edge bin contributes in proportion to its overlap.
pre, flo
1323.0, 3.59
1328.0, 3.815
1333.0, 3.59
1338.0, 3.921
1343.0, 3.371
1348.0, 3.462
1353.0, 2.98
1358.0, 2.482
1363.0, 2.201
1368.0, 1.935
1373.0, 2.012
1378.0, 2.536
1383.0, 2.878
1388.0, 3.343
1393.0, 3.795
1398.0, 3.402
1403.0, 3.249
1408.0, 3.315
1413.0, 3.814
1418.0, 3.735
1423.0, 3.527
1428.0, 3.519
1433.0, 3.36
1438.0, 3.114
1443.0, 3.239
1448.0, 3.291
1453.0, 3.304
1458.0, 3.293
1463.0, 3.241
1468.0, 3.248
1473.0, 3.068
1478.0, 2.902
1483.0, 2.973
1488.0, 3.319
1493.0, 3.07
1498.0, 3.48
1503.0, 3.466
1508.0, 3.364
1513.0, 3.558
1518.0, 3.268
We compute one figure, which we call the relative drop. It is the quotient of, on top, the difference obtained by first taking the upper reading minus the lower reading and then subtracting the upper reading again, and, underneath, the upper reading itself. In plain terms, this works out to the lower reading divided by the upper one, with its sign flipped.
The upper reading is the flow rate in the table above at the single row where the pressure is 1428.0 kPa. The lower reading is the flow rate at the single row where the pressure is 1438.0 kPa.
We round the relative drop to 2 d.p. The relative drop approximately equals -0.88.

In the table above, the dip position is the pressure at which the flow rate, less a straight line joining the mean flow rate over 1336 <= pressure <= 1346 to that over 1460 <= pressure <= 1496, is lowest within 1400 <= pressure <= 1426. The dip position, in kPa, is 1403.0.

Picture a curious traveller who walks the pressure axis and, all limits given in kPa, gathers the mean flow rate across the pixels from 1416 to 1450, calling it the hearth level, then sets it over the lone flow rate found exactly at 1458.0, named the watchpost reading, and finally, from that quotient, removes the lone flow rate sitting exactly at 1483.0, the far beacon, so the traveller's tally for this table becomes -1.94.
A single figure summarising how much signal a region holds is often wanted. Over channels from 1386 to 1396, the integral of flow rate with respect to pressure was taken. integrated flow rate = 35.7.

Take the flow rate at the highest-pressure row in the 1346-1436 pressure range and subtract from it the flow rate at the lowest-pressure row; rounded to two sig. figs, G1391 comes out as -0.10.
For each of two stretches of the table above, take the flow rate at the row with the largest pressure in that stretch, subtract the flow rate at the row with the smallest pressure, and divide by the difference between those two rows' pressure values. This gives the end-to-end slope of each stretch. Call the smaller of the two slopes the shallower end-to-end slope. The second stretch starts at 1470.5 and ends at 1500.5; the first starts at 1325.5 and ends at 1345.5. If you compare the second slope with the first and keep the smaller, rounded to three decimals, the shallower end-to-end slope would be -0.030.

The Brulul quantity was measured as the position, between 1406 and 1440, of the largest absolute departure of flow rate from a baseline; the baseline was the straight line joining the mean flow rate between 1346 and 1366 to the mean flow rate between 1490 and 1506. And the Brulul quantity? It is 1413.0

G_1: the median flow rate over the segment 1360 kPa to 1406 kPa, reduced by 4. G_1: -1.1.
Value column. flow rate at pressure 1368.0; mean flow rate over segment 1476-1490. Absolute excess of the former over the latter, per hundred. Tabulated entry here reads 0.011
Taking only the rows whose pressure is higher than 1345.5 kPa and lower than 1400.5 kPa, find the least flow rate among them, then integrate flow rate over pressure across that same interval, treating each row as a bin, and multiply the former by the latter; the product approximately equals 300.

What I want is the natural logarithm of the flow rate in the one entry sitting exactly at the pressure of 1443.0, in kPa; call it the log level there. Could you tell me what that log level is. 1.18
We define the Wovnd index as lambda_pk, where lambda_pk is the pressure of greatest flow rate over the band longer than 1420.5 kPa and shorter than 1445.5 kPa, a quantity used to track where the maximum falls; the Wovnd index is 1423.0 kPa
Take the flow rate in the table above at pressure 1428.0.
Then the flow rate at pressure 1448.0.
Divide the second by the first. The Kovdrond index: 0.94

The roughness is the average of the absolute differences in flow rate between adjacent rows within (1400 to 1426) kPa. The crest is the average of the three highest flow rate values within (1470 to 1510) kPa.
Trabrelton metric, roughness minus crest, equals -3.22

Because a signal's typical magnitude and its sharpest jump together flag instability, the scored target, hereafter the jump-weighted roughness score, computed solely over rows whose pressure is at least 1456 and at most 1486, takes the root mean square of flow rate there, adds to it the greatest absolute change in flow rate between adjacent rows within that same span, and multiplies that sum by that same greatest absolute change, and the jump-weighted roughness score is 0.6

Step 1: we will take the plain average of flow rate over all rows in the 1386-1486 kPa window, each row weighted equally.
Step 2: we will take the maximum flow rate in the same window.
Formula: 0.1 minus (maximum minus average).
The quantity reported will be -0.38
